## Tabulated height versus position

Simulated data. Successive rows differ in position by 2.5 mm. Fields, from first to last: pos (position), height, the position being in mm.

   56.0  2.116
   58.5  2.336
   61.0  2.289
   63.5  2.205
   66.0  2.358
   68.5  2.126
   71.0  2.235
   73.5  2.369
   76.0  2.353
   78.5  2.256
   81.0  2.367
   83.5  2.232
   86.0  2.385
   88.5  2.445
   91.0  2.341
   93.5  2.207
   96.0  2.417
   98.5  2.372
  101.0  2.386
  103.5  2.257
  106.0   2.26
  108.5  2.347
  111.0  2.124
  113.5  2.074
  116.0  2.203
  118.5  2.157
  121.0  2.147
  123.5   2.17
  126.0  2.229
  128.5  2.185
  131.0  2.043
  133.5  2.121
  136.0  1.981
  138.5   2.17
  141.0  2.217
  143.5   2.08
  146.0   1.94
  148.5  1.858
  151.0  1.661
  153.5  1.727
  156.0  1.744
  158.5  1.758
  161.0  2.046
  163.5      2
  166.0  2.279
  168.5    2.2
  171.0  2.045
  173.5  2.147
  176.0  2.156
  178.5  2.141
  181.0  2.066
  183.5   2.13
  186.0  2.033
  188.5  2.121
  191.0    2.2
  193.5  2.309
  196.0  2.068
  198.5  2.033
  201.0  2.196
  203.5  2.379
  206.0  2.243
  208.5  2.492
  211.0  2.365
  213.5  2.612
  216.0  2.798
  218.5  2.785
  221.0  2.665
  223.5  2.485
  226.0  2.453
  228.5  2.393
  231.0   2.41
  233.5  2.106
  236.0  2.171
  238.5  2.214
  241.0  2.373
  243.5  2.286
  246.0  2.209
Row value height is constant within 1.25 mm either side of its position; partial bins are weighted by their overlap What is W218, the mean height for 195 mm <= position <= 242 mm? 2.38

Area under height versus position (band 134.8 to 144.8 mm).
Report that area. 21.12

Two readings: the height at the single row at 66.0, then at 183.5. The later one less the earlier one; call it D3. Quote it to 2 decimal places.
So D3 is -0.23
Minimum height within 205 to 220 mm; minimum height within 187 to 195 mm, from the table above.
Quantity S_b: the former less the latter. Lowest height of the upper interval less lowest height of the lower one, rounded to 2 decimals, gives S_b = 0.12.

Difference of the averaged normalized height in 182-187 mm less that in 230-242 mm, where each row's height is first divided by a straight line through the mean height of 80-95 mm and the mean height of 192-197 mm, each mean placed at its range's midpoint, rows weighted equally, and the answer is -0.11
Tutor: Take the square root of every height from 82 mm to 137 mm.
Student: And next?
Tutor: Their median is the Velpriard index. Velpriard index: 1.49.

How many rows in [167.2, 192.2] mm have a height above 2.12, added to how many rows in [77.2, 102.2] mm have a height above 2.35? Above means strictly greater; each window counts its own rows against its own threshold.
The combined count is 13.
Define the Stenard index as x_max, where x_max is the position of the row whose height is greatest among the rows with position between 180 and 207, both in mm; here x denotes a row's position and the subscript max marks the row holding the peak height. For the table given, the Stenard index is 203.5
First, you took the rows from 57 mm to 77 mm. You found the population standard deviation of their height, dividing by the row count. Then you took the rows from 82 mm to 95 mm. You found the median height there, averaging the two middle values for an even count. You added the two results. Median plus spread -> 2.42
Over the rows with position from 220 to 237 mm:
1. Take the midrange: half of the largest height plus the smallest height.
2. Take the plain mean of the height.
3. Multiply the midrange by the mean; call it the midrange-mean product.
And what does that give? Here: 5.7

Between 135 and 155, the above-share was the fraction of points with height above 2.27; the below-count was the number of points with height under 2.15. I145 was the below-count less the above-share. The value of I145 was 6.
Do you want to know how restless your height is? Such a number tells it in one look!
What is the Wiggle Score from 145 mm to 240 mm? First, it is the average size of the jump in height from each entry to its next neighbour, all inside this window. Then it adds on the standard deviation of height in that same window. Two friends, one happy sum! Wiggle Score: 0.39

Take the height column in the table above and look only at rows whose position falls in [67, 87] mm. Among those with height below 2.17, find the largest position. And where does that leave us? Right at 68.5 mm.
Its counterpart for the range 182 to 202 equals 198.5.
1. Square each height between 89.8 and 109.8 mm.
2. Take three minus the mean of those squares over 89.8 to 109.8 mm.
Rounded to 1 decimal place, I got -2.4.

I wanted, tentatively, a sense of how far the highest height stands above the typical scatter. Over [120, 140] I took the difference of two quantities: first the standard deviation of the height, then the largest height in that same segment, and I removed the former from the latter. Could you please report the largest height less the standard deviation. 2.15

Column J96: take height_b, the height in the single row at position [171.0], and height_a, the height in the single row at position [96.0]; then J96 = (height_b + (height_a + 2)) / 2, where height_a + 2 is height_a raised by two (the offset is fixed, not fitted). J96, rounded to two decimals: 3.23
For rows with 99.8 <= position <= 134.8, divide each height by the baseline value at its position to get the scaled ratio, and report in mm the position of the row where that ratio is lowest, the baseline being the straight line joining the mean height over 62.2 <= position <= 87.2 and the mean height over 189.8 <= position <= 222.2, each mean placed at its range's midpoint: 131.0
